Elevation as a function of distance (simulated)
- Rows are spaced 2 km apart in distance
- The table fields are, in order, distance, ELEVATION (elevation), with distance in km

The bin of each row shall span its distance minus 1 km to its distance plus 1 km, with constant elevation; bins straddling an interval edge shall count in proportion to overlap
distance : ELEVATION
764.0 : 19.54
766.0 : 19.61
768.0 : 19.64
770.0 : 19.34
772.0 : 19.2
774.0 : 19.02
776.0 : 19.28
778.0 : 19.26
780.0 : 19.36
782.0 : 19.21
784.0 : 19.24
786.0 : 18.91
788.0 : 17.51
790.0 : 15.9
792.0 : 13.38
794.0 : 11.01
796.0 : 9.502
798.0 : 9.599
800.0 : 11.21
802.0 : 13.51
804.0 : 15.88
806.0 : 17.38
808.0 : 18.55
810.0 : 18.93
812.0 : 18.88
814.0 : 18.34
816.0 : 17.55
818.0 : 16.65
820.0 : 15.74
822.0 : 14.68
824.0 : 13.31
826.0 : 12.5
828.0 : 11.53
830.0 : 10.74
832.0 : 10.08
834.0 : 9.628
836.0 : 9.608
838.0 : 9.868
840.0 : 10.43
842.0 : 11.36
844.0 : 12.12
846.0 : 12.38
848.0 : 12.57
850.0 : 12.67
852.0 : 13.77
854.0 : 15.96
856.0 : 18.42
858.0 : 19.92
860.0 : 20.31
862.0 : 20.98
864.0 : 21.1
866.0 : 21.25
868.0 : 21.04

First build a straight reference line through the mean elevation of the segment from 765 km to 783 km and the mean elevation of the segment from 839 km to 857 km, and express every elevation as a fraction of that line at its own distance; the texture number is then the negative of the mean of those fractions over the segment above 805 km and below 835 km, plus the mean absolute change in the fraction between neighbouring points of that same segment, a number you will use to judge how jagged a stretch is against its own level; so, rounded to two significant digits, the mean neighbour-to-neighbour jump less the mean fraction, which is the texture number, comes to -0.91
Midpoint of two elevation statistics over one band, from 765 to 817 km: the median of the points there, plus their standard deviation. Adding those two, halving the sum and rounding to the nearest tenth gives 11.0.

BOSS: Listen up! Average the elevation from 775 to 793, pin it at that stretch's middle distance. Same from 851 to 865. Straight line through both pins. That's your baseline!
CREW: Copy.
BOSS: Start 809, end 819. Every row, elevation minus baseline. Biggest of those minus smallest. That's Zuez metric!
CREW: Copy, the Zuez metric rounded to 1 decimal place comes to 2.3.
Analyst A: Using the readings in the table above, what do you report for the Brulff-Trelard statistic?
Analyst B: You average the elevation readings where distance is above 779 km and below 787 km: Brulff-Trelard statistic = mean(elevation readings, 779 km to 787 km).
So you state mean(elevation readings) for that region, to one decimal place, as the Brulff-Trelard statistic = 19.2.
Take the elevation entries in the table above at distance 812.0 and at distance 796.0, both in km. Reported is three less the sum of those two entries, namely -25.4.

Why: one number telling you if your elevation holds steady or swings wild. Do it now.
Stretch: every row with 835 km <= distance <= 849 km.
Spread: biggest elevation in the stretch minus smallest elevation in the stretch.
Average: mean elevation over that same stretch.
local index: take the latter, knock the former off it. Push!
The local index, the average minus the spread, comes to 8.2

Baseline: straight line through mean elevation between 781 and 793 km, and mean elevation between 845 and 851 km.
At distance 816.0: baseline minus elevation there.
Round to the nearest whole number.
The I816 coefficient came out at -2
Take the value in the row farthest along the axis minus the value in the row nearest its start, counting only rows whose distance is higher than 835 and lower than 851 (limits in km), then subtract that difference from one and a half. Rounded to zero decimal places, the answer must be -2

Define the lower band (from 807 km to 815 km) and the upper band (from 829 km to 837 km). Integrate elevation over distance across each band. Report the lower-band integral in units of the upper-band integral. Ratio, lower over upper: 1.9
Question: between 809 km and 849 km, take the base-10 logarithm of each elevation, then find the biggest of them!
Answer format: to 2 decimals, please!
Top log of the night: 1.28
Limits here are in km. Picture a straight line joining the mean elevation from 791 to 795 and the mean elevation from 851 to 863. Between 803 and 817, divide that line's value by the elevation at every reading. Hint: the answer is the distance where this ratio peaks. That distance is 804.0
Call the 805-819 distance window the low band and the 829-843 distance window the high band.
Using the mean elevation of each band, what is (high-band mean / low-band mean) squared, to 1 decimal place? 0.3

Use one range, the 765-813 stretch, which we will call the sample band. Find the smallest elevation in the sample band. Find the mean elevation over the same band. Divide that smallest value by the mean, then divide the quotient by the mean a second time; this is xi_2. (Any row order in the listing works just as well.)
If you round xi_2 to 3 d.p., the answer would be 0.034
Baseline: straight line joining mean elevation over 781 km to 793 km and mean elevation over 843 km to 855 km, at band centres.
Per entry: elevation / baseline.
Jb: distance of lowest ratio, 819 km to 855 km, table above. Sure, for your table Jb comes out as 834.0 km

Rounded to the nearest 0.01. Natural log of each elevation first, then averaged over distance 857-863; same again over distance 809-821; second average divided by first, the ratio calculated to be 0.95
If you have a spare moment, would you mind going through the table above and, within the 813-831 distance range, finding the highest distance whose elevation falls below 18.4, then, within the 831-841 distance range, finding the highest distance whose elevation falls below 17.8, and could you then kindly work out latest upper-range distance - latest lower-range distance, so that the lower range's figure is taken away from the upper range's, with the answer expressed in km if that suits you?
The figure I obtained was 10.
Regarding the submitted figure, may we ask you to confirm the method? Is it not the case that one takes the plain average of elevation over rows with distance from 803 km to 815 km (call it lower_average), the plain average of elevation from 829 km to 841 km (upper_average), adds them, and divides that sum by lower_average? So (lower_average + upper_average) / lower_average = 1.56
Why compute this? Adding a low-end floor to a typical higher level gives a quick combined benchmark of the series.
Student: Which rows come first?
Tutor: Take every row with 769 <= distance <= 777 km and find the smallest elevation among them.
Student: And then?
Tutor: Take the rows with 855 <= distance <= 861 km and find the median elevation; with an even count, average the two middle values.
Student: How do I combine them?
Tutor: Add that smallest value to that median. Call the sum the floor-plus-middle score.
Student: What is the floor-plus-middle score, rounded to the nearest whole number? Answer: 39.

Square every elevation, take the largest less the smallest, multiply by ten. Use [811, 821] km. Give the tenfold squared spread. 1087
